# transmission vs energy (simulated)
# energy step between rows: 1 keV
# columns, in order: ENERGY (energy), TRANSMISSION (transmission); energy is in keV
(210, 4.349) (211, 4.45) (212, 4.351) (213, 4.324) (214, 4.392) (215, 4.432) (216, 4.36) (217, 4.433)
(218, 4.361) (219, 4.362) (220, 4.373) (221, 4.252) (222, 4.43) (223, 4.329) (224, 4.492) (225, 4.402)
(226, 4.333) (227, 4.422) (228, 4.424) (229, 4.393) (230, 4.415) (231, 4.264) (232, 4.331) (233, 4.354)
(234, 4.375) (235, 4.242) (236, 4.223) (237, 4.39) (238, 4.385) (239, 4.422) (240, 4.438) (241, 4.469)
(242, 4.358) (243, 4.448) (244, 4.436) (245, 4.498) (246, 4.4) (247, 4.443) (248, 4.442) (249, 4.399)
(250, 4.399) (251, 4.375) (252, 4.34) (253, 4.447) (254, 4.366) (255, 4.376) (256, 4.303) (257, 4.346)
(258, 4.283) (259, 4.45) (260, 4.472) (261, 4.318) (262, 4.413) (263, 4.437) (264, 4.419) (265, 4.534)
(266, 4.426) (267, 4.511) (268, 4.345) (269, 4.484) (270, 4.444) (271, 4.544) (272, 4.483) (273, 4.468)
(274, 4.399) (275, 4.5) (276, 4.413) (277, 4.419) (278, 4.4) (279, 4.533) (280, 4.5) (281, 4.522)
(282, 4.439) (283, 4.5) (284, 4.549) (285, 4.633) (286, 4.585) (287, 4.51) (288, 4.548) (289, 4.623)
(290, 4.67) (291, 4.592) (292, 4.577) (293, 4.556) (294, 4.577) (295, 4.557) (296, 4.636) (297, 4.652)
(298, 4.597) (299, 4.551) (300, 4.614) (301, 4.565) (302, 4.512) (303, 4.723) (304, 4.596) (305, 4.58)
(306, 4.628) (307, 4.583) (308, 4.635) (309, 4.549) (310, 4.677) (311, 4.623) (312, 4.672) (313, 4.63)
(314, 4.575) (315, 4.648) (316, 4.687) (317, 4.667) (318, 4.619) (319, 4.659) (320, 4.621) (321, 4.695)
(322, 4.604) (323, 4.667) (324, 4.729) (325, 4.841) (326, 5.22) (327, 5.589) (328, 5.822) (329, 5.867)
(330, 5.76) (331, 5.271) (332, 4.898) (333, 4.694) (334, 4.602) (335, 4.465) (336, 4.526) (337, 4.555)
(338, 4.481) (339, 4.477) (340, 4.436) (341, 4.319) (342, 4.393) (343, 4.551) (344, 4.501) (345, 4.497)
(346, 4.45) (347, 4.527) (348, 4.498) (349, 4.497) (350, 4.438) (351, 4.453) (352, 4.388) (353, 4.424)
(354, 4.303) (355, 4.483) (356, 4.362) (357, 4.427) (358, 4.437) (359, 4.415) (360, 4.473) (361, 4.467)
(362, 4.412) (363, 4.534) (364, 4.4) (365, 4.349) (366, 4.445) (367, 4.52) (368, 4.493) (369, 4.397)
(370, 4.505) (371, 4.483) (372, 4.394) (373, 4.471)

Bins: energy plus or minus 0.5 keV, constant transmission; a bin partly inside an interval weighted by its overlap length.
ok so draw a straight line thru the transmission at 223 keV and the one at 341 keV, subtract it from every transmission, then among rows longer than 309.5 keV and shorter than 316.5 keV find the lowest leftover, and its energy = 314 keV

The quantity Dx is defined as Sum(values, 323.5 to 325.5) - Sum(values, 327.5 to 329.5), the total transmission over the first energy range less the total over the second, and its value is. -2.1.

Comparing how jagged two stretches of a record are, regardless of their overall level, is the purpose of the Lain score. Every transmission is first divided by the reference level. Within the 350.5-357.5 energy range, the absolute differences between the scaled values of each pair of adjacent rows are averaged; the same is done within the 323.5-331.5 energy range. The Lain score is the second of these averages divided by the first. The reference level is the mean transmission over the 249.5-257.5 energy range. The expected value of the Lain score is 2.5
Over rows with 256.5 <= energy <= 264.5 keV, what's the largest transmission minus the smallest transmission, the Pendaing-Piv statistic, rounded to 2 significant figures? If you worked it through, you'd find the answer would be 0.19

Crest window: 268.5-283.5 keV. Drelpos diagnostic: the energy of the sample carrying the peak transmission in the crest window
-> 271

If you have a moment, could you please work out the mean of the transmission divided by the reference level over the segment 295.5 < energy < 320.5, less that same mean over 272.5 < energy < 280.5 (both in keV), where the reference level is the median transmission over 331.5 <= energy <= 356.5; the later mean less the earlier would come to 0.037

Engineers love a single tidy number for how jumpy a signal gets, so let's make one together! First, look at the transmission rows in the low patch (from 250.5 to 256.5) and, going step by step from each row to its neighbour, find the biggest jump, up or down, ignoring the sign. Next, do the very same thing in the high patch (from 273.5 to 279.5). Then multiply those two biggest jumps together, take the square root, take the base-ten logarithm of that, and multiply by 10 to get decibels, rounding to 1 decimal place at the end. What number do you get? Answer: -9.2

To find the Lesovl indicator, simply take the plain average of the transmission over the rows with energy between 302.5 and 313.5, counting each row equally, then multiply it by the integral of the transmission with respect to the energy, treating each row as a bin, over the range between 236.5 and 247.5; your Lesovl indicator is 225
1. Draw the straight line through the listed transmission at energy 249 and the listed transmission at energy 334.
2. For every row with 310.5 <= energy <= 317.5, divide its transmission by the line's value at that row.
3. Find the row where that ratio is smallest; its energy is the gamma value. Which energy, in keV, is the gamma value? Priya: 314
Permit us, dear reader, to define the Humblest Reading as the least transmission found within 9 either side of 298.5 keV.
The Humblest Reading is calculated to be 4.512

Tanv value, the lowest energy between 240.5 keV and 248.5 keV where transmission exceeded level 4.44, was 241 keV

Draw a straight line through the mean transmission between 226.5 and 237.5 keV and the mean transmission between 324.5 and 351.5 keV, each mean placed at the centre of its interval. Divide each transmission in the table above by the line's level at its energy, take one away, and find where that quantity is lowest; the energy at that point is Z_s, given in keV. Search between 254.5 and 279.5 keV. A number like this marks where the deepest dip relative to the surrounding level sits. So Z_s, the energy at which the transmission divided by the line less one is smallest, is 258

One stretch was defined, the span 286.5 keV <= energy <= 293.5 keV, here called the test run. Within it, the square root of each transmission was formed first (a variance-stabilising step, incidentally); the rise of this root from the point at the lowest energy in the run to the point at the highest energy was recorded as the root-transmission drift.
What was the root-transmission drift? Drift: 0.011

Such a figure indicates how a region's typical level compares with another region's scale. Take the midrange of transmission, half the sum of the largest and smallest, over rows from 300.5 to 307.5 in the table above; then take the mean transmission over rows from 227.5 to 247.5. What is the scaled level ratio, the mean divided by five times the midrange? 0.190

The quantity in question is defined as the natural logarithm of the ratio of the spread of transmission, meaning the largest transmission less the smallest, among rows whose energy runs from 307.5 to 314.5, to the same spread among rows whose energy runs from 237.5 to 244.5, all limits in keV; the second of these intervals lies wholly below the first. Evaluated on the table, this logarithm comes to 0.14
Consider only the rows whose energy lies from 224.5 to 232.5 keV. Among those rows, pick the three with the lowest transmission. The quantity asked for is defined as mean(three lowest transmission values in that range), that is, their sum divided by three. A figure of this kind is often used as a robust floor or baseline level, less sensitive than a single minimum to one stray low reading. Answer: 4.31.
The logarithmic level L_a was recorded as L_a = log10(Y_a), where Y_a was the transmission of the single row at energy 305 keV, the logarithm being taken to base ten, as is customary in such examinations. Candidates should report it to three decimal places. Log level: 0.661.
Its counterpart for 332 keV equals 0.690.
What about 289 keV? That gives 0.665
